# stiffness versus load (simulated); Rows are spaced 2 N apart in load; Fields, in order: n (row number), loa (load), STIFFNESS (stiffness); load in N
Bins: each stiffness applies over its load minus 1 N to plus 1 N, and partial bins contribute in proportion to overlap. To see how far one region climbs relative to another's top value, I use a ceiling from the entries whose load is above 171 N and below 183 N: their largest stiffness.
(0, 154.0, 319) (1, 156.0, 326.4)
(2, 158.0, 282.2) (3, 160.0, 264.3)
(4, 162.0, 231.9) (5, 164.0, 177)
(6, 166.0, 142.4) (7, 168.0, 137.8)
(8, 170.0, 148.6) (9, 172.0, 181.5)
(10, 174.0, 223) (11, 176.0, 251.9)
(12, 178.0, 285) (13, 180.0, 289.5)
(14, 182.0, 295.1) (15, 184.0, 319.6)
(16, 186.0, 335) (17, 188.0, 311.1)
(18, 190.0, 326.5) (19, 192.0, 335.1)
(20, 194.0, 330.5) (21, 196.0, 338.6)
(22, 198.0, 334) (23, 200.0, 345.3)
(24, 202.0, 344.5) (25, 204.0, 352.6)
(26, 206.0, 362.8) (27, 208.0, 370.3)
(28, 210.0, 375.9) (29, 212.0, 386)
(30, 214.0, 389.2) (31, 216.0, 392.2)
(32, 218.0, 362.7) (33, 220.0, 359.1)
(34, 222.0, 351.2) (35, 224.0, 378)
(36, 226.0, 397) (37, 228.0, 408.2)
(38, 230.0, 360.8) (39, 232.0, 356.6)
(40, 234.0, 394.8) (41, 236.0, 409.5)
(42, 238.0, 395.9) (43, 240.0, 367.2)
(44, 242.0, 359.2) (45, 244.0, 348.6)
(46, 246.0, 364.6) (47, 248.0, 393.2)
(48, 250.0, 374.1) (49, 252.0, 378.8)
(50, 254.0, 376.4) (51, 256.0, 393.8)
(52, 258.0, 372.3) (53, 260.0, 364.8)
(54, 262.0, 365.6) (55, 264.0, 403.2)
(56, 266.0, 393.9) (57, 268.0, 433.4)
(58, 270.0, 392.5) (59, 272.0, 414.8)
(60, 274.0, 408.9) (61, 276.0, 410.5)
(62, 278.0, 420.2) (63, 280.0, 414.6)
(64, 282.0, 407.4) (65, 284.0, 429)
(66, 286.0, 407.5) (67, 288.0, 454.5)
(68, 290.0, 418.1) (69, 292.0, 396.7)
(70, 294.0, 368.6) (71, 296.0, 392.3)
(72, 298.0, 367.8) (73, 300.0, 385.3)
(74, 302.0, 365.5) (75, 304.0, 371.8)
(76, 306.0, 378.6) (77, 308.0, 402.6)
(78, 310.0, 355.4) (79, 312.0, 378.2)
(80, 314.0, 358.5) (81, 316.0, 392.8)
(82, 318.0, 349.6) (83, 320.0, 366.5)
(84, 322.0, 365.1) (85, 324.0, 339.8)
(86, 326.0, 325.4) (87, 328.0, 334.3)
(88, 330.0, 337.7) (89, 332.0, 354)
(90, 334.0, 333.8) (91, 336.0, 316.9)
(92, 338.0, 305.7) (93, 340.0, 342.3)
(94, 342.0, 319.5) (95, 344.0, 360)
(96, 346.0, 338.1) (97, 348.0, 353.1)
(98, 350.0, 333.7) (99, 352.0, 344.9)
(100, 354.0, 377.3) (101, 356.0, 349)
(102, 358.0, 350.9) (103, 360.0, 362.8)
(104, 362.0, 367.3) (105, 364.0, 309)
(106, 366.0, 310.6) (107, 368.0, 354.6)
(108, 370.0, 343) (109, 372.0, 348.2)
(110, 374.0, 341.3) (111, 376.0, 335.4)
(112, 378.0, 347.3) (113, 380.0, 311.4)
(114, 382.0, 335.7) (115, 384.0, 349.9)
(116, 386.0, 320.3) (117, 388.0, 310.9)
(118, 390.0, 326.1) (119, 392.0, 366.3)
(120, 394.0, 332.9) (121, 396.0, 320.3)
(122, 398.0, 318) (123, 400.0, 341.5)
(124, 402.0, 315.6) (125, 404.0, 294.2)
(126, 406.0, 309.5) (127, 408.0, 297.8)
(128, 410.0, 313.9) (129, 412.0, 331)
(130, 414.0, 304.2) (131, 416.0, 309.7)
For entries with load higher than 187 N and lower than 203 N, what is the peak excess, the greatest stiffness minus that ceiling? 50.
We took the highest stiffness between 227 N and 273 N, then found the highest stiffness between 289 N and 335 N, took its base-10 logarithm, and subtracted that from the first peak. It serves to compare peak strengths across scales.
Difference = 431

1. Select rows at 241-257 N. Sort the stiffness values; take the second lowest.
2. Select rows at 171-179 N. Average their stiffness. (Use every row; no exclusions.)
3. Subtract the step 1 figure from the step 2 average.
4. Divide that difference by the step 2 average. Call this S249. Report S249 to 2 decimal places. -0.53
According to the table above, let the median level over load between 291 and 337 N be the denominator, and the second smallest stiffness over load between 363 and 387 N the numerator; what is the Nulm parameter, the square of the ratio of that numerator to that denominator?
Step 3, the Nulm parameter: 0.72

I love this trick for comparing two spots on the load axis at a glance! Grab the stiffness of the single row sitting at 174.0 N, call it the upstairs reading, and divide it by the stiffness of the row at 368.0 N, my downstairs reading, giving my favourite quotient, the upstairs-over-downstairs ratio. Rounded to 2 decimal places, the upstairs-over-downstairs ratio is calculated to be 0.63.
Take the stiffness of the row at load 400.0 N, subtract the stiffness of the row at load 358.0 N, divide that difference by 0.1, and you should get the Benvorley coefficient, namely -94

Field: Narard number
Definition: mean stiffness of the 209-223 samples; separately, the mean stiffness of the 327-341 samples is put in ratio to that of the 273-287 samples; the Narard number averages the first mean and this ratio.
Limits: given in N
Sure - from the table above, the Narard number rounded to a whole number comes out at 187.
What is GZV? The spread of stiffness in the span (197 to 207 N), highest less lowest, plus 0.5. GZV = 29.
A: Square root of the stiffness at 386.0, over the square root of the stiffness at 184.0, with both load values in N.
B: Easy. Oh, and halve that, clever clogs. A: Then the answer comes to 0.501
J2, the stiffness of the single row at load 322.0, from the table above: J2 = 365.1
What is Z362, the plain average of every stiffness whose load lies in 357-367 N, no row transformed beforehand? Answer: 340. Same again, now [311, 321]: 369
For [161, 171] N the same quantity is 168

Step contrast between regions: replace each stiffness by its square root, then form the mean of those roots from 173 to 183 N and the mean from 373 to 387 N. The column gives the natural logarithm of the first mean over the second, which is -0.11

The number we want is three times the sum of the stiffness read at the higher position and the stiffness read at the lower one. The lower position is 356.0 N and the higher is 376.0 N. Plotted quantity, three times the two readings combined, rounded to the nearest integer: 2053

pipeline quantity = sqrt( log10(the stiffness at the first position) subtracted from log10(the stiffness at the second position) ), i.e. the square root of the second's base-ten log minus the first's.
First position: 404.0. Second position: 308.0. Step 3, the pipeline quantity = 0.37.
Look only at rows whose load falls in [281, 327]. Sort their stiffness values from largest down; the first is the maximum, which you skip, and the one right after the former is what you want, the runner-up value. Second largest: 429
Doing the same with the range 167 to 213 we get 375.9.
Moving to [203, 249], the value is 408.2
